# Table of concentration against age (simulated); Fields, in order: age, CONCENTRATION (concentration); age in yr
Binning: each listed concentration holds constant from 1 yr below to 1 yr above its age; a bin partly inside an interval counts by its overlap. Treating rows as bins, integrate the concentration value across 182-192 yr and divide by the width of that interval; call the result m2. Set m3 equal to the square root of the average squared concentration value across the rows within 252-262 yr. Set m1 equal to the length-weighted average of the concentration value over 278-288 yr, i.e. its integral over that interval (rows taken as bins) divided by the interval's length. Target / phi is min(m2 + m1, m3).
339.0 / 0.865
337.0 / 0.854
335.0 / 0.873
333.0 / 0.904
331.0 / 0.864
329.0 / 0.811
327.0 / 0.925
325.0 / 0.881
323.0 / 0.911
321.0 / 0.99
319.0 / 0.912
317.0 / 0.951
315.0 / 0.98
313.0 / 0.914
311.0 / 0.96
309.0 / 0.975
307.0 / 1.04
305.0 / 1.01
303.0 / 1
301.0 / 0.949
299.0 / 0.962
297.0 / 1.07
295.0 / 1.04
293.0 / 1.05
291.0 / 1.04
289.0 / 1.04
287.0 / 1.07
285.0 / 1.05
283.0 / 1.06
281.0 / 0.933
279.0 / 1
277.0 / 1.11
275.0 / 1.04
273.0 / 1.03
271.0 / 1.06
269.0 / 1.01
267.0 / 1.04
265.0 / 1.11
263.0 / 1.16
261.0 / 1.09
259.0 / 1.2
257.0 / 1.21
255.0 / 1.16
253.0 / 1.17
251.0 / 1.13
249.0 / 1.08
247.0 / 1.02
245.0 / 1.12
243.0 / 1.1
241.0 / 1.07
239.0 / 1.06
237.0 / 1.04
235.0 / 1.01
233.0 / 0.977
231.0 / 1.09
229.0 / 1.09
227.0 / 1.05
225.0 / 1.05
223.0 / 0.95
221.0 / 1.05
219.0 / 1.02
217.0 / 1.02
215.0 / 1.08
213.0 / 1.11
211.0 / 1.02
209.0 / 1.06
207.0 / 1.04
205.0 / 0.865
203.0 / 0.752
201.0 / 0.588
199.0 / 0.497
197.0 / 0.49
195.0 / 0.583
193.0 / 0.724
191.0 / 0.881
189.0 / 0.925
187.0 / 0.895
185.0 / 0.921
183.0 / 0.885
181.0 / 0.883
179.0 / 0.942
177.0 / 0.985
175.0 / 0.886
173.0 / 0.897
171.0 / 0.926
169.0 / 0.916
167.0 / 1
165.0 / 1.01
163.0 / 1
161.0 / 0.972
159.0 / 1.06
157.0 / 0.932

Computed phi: 1.17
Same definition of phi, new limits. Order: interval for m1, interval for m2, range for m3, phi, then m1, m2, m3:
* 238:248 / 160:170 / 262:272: 1.08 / 1.07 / 0.98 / 1.08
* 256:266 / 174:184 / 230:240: 1.04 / 1.15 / 0.92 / 1.04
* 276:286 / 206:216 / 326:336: 0.88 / 1.03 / 1.06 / 0.88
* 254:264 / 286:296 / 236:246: 1.08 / 1.16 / 1.05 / 1.08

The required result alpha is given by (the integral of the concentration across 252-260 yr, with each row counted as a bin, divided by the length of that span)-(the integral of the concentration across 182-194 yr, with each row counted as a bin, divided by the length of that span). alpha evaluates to 0.31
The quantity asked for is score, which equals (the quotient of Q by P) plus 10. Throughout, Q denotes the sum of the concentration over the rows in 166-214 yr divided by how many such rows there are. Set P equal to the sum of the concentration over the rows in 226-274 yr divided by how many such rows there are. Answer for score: 10.8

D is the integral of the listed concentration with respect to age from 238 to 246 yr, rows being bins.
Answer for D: 8.7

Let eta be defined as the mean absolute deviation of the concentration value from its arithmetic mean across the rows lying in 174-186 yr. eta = 0.032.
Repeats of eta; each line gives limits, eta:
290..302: 0.042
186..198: 0.151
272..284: 0.042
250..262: 0.033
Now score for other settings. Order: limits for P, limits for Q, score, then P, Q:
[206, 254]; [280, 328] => 10.9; 1.06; 0.99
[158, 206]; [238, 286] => 11.3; 0.85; 1.08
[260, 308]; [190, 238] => 10.9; 1.04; 0.92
